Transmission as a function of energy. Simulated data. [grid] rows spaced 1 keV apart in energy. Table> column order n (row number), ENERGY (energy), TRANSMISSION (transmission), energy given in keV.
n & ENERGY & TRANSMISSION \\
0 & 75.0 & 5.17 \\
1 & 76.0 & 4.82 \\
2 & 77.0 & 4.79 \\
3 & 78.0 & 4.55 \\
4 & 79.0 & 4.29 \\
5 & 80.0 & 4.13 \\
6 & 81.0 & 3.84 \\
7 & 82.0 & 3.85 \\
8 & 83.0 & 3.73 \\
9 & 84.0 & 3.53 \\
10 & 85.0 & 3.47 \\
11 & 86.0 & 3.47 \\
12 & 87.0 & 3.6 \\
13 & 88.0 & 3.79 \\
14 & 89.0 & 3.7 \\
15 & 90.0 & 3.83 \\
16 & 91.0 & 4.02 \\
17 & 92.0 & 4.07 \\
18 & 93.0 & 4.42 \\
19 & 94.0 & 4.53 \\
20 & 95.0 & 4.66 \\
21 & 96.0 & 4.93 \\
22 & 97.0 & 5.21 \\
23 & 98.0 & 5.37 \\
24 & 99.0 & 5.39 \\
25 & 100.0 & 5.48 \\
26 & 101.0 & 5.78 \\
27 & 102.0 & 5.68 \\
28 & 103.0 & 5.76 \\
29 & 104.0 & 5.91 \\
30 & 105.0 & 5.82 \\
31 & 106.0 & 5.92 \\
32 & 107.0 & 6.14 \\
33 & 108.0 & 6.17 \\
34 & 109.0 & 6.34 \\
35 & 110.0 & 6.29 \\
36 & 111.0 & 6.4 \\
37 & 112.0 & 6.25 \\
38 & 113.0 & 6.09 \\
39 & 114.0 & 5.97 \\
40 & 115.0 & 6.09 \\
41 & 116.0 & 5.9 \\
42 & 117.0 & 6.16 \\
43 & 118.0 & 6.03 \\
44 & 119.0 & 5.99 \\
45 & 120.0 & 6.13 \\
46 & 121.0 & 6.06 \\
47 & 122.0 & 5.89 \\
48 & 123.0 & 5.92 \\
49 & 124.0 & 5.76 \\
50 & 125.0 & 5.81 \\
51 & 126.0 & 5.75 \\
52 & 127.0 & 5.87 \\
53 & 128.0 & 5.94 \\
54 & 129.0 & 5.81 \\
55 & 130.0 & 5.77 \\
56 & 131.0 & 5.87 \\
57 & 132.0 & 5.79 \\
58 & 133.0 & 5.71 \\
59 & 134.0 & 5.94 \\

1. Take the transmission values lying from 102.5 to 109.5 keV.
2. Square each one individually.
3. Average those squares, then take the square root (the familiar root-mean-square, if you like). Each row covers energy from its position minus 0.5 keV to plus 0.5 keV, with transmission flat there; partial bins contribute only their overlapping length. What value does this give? 6.0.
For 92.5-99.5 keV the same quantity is 4.9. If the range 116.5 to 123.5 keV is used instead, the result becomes 6.0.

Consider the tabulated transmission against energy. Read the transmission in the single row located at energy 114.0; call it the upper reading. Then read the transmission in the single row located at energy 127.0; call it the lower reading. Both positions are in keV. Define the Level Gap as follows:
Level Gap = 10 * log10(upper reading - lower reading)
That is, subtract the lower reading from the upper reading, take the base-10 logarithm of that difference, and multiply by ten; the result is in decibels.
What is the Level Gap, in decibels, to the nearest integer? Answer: -10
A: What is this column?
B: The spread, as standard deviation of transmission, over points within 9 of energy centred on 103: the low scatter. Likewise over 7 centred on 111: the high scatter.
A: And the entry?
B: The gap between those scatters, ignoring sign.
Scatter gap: 0.08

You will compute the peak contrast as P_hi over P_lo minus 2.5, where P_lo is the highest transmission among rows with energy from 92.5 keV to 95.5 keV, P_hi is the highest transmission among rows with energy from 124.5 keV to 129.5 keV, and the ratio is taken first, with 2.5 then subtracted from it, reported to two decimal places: -1.23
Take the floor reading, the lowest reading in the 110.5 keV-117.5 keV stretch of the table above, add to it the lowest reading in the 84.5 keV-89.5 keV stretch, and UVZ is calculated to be 9.4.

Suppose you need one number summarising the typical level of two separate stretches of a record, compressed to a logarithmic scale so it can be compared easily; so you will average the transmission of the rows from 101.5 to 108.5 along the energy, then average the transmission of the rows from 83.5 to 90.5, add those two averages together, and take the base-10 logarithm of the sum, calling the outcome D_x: 0.98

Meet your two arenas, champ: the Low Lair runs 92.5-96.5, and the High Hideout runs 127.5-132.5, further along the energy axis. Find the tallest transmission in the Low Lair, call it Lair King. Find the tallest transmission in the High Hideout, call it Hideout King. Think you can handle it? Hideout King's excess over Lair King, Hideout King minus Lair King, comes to 1.0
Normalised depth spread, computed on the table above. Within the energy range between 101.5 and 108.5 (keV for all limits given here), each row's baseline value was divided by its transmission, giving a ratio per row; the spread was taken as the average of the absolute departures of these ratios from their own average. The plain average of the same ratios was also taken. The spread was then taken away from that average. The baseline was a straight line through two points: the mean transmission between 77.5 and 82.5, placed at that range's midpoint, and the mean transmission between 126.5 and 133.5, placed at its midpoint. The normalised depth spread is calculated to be 0.83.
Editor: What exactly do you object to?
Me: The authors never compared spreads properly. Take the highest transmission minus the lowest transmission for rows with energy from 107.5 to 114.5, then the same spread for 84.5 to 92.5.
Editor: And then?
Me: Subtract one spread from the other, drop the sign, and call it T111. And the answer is 0.17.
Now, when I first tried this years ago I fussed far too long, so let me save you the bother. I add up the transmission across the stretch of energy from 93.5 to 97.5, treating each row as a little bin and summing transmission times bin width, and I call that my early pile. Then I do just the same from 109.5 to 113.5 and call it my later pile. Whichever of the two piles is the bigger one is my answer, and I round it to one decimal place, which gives 25.0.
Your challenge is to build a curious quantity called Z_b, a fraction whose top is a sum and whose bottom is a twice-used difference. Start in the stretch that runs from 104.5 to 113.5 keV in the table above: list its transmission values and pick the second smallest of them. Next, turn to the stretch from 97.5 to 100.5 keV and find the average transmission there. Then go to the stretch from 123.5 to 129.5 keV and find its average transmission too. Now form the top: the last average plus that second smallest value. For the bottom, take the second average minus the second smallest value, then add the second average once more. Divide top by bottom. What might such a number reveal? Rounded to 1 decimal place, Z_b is 2.4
